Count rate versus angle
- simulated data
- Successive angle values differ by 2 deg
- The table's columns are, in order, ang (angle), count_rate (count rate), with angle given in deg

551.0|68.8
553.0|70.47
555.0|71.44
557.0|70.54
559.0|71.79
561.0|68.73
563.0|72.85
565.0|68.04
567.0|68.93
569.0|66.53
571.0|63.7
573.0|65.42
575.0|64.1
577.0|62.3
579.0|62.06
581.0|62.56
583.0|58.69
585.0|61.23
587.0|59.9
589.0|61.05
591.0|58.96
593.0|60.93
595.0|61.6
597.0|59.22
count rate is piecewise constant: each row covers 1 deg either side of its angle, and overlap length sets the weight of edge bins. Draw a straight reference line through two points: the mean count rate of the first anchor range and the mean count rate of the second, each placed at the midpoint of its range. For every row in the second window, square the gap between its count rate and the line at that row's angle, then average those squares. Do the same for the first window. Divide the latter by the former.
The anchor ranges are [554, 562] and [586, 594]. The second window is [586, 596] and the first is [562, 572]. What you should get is 1.6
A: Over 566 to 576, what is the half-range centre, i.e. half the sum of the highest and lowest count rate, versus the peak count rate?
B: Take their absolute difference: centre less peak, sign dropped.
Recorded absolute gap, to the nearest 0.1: 2.6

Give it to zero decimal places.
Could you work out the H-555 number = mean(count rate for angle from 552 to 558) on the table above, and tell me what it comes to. 71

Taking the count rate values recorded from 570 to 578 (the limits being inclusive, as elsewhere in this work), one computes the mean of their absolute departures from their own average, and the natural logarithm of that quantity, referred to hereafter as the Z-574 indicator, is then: -0.1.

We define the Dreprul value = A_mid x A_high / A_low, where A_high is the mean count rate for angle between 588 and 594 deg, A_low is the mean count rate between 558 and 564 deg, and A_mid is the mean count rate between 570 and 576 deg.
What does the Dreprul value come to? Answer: 54.6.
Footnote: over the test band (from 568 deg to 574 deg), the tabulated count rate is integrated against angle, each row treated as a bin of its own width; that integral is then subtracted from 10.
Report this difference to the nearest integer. -381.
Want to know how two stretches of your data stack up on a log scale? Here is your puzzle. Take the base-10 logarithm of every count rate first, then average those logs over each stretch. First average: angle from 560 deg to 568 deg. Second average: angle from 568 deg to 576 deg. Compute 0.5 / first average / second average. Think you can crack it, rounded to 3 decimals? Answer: 0.150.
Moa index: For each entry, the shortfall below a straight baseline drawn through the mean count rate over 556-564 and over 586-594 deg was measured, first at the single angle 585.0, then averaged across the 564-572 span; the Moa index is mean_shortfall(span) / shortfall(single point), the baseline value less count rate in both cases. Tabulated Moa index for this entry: 1.7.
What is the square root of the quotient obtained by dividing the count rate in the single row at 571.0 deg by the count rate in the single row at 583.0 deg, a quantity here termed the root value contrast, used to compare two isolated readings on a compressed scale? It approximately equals 1.04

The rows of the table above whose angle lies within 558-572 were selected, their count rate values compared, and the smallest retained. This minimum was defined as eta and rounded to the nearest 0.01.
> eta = 63.70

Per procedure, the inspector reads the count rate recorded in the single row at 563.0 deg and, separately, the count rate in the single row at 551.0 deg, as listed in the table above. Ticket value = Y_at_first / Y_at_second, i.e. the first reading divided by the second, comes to 1.06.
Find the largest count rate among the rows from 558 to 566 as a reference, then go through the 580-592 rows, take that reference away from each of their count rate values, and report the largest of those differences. -10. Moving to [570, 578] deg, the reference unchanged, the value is -7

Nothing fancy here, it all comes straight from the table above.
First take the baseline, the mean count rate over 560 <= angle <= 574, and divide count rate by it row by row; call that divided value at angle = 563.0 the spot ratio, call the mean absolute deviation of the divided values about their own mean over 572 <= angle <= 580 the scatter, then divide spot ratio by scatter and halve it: 28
